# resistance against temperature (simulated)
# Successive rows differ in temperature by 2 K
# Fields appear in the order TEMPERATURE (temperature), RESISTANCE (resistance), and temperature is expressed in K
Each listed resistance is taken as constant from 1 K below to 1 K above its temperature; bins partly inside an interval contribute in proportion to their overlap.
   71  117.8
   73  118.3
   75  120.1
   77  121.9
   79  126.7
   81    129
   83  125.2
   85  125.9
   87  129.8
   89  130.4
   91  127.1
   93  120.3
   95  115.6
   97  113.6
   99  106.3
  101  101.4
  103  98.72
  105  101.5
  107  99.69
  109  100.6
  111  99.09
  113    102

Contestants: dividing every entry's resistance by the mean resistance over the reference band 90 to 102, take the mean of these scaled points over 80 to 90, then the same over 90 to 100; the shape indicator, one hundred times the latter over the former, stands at 91.0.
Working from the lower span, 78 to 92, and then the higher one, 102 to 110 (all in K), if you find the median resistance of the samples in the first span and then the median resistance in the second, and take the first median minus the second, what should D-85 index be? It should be 27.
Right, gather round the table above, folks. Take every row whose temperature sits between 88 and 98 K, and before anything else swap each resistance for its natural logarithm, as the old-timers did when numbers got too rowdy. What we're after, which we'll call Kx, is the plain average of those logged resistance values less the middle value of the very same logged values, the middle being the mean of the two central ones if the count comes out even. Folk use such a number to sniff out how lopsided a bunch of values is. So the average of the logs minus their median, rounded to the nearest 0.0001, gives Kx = 0.0077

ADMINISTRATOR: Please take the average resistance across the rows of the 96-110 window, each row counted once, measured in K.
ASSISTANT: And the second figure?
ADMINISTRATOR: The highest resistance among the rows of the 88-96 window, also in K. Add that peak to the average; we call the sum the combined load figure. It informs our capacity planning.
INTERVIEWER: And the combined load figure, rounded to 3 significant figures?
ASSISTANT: 234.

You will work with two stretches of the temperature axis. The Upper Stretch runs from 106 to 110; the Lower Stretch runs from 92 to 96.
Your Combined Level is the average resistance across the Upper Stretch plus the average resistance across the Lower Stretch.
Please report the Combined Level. 218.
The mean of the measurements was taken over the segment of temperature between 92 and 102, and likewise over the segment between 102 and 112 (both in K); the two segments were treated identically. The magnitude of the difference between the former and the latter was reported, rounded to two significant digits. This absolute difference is 12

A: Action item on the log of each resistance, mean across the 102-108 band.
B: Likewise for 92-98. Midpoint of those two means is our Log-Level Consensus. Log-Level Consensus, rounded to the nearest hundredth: 2.03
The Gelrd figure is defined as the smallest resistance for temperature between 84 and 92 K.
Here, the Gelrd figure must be 125.9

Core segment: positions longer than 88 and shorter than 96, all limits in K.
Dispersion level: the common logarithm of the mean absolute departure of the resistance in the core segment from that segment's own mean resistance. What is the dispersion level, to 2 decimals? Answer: 0.73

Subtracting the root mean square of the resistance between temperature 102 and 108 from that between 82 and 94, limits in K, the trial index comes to 27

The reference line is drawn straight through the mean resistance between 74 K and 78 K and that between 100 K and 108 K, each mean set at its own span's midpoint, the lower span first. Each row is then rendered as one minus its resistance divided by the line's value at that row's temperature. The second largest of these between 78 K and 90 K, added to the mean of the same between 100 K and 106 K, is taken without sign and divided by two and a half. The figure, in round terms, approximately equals 0.030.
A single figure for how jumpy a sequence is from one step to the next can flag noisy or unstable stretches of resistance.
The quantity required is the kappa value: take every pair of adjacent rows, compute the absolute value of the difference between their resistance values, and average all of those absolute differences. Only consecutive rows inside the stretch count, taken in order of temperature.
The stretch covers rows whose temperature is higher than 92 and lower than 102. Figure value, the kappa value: 4.7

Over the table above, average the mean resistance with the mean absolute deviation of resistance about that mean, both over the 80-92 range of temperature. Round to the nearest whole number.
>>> 65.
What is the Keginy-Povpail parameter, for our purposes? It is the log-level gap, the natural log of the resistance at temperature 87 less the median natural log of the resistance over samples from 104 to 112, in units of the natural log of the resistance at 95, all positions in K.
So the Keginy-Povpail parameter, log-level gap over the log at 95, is 0.055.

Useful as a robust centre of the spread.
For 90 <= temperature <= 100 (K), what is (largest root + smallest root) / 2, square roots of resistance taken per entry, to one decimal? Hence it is 10.8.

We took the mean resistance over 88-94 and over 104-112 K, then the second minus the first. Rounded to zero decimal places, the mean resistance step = -26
